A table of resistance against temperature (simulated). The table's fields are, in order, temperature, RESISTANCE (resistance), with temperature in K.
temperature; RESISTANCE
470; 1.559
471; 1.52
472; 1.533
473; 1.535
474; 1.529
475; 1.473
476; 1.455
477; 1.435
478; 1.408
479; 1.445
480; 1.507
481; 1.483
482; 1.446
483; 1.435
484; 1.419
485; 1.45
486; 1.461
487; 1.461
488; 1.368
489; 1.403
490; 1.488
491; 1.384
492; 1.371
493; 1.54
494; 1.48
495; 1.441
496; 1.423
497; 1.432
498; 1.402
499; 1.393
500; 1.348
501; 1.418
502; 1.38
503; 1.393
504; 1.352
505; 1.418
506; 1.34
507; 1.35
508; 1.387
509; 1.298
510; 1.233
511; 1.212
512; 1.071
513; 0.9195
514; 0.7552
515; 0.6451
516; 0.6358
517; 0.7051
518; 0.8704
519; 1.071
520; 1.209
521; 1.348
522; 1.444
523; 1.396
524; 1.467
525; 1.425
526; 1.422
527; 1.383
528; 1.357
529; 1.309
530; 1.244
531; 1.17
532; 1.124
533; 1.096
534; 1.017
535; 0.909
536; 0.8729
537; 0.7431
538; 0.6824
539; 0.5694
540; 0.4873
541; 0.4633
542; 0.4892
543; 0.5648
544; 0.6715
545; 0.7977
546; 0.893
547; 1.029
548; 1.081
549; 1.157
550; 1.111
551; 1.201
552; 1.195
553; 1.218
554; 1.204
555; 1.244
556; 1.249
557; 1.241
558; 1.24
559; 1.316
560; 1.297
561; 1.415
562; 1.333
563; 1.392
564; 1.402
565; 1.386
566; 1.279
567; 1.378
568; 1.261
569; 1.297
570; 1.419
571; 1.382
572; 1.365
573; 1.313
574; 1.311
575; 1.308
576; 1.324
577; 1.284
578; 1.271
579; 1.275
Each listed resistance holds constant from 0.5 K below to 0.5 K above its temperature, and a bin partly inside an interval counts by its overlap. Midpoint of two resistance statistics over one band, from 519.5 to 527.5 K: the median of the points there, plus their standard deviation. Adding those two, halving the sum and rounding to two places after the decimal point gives 0.74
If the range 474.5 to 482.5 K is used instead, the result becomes 0.74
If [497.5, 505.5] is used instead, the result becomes 0.71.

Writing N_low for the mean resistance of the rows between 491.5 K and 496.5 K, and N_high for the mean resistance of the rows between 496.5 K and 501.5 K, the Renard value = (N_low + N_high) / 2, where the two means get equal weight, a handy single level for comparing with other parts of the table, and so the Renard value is 1.42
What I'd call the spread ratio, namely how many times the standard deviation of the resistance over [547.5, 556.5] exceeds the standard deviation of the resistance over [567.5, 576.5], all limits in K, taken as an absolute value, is 1.2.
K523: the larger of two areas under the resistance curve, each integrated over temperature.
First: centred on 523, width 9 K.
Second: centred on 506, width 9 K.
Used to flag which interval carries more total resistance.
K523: 12.2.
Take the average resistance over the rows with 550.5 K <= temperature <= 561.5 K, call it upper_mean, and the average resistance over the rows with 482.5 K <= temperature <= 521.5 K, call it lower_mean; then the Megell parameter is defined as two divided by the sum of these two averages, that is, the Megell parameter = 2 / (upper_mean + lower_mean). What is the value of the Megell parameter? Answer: 0.790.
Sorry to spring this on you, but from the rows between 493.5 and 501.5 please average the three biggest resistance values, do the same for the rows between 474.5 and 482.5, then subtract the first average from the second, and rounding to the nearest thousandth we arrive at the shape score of 0.037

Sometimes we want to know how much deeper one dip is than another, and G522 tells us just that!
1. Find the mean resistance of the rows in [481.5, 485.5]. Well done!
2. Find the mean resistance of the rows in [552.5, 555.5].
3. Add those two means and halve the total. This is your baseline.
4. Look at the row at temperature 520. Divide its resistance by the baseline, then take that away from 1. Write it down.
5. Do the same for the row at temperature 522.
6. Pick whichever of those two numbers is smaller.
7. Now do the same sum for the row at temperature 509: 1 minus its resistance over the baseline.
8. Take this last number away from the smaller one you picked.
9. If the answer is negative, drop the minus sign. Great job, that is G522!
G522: 0.11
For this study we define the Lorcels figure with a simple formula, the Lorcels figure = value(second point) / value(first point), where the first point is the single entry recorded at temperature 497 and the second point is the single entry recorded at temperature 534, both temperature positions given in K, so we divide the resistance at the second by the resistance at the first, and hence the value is 0.71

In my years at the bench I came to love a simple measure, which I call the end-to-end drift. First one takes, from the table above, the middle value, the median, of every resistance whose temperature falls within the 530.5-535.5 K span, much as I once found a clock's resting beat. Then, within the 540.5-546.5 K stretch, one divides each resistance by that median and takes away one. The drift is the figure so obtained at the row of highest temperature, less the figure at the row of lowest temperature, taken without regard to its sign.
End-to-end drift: 0.39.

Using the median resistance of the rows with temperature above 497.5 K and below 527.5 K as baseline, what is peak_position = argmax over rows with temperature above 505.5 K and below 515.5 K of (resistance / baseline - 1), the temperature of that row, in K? 508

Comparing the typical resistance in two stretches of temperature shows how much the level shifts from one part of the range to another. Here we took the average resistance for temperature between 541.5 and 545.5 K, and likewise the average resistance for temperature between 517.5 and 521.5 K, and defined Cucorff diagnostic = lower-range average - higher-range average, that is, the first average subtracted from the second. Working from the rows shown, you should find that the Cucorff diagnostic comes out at 0.49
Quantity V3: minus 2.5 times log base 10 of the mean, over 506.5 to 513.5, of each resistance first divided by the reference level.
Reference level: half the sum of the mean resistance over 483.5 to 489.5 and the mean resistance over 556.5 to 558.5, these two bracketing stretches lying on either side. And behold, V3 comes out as 0.11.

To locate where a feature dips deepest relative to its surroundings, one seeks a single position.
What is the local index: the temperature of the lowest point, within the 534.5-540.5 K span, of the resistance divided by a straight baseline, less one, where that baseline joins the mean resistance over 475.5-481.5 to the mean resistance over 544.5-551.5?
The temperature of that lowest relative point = 540 K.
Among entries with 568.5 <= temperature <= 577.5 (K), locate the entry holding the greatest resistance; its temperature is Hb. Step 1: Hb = 570 K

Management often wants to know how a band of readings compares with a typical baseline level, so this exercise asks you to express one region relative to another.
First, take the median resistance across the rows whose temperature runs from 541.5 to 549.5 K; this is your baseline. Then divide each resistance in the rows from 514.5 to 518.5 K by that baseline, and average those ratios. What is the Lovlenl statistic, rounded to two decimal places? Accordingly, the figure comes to 0.84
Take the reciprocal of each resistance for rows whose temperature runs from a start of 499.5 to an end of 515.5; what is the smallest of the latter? 0.71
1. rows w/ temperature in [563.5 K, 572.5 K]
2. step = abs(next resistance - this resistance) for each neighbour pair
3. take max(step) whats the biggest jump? 0.12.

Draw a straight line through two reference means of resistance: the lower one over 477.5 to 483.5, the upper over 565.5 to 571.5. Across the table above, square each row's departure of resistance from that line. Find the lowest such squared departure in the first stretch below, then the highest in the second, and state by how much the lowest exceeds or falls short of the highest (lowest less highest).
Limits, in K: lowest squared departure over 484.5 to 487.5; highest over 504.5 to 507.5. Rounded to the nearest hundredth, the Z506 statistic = -0.01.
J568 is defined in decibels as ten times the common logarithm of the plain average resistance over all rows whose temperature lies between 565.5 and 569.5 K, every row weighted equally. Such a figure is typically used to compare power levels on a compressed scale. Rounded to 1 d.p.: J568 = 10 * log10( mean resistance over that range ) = 1.2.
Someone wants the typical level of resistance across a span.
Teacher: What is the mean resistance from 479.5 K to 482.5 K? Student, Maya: 1.48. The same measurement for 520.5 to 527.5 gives 1.41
